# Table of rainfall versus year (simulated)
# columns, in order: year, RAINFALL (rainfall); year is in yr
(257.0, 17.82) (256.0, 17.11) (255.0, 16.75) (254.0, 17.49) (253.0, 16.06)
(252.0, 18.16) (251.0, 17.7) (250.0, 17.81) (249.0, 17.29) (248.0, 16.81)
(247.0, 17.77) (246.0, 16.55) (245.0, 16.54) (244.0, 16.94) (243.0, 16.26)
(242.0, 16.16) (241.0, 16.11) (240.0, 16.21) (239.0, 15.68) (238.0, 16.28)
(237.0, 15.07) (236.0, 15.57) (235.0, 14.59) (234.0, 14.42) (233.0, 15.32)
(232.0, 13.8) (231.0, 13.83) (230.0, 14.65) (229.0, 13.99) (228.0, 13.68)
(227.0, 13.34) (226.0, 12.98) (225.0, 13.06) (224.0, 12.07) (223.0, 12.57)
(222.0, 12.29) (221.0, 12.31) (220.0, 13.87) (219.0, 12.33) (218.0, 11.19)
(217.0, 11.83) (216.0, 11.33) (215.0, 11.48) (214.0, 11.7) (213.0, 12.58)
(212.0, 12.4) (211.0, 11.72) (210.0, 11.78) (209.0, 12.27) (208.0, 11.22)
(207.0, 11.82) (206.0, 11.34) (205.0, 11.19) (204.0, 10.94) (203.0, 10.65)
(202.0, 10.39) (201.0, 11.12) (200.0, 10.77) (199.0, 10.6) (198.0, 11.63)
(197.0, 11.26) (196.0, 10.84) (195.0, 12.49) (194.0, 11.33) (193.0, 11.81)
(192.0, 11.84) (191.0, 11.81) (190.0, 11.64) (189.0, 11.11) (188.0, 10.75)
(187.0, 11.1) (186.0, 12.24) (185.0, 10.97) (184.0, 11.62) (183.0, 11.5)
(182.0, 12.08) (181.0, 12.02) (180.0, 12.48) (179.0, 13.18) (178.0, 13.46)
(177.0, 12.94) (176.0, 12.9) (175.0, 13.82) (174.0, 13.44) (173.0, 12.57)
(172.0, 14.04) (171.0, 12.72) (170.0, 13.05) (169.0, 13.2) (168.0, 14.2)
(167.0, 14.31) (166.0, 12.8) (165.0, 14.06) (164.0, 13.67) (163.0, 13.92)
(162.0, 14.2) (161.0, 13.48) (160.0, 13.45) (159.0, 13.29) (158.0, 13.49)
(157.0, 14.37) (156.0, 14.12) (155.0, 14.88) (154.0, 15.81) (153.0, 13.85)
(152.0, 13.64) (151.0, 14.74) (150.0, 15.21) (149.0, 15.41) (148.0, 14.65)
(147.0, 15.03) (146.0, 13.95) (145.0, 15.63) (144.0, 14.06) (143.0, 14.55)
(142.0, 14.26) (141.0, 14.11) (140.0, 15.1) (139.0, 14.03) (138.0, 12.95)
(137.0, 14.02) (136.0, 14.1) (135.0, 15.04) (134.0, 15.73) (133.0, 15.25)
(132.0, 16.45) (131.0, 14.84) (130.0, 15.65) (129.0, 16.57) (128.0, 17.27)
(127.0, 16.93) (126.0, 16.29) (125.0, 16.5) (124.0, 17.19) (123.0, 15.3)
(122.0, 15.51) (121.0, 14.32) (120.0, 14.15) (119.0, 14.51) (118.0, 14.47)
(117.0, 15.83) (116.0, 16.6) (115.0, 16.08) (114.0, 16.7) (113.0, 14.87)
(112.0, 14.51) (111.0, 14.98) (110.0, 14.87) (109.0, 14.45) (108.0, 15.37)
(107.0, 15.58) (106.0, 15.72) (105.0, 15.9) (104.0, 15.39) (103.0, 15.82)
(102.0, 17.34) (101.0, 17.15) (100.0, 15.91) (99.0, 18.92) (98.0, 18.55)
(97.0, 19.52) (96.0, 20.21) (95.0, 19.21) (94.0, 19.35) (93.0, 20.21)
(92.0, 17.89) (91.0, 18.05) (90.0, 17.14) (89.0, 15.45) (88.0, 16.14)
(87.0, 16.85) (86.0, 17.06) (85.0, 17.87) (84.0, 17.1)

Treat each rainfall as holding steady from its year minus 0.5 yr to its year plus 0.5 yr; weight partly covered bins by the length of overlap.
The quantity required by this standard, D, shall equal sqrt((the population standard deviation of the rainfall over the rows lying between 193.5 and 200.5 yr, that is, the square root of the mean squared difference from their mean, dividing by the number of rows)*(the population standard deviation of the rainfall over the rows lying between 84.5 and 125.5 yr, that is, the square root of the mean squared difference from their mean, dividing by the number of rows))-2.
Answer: -1.0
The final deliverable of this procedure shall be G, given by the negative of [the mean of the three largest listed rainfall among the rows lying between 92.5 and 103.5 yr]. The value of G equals -20.0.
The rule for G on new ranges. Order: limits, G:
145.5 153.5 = -15.2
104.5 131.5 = -17.1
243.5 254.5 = -17.9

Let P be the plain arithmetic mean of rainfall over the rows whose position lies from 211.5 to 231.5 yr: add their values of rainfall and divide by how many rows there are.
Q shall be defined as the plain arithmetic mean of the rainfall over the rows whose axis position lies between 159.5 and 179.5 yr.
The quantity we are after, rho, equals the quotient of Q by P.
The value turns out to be 1.06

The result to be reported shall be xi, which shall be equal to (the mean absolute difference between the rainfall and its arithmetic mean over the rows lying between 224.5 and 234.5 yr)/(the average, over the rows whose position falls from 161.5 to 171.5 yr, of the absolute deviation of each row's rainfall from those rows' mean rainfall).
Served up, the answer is 1.03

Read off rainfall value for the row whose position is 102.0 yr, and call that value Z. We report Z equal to 17.34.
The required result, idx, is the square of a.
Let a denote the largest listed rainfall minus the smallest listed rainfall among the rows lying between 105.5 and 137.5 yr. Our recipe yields 11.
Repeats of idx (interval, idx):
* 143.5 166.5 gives 9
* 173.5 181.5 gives 3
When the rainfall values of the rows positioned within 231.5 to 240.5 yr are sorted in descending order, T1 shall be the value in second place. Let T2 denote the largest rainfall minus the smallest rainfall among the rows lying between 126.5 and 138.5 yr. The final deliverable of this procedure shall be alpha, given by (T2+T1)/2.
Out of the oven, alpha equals 10.3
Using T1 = 16.21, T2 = 4.3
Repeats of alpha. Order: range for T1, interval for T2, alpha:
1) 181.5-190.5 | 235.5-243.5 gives 6.6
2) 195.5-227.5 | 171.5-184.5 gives 7.9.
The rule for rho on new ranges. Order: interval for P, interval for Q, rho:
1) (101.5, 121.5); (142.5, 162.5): 0.94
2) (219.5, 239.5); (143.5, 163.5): 1.03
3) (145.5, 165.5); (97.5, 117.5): 1.12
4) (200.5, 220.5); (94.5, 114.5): 1.42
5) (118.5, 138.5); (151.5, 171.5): 0.90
